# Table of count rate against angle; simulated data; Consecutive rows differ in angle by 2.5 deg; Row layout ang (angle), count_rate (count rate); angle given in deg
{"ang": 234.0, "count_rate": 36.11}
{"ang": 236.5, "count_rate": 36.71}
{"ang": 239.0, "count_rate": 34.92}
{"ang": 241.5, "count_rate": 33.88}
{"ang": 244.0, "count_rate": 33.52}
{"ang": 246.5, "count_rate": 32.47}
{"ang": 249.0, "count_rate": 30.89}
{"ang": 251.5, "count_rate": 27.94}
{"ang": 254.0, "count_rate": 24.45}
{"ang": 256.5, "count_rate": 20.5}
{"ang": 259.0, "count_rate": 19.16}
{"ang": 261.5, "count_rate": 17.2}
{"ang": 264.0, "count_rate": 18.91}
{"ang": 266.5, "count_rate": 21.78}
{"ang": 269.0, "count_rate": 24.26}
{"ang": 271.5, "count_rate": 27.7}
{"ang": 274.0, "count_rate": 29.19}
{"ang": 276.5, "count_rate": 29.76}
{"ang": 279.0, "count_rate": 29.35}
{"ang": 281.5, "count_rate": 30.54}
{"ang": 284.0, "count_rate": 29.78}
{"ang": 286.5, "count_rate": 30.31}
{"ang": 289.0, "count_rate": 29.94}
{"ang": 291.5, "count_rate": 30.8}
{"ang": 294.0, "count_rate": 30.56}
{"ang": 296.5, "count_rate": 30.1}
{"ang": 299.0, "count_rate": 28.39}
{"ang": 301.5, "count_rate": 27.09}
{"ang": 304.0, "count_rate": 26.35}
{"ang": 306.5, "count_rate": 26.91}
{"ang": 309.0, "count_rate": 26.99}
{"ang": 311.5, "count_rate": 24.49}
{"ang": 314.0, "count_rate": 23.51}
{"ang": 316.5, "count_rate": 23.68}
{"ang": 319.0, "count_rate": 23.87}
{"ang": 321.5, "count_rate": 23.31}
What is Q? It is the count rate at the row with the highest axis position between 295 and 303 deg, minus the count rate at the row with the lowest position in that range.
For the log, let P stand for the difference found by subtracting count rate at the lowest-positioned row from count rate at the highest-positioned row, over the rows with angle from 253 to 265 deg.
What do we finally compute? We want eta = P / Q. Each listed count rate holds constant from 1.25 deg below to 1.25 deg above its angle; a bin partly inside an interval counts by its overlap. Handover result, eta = 1.8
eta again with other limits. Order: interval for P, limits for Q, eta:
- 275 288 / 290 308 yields -0.1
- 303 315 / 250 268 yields 0.5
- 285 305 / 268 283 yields -0.6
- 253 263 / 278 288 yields -7.6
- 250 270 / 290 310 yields 1.0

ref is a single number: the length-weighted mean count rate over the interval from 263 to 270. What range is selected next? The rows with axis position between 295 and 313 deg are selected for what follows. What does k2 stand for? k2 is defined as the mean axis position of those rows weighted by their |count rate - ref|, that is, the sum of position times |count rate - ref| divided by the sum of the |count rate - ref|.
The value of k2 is 302.7 deg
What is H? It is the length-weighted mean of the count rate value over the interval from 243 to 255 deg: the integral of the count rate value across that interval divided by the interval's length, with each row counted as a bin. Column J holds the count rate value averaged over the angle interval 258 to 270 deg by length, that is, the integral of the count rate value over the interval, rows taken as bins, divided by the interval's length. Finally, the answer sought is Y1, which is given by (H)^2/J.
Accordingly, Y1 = 44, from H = 30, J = 20.2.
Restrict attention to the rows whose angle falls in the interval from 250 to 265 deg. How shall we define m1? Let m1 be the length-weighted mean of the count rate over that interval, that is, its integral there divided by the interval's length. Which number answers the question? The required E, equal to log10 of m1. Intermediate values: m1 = 21.6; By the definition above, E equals 1.33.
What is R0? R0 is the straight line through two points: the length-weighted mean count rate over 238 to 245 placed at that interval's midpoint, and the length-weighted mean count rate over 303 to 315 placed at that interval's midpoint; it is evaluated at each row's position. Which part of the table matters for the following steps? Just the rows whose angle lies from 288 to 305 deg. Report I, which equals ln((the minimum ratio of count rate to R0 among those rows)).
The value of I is 0.00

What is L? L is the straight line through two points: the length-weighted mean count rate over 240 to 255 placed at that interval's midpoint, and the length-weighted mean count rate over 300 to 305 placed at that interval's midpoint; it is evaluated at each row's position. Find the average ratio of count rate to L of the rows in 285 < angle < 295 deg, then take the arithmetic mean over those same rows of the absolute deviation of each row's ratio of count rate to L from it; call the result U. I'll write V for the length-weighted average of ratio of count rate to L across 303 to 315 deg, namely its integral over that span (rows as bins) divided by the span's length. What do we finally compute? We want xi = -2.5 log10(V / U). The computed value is -4.39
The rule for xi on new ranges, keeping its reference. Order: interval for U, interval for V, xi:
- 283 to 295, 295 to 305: -4.29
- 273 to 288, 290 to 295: -4.19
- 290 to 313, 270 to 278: -3.23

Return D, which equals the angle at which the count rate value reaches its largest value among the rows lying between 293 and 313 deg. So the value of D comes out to 294.0 deg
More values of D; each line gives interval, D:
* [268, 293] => 291.5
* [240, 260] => 241.5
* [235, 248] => 236.5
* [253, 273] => 271.5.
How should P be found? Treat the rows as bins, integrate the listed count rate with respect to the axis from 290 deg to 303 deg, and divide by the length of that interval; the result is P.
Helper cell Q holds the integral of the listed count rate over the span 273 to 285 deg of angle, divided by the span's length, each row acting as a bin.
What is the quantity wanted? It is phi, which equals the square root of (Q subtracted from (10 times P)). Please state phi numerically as 16.2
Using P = 29.3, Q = 30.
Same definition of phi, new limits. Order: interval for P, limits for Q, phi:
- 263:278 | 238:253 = 14.9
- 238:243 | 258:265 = 18.0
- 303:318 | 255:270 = 15.2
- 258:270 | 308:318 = 13.3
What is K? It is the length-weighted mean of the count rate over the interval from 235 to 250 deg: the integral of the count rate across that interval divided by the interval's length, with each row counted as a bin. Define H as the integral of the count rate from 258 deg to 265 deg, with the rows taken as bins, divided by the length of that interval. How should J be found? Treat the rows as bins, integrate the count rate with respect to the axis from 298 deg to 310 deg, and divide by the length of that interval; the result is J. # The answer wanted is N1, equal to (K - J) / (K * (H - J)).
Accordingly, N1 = -0.02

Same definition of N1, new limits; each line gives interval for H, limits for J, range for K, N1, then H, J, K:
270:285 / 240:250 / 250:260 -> 0.12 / 29.3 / 33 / 23.3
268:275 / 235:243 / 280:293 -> 0.02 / 27.1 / 35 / 30.3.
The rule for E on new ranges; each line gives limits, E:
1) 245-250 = 1.50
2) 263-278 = 1.41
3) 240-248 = 1.52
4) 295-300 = 1.47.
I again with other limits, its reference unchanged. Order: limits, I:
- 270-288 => -0.09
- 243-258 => -0.45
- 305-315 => -0.06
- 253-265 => -0.61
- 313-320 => -0.06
